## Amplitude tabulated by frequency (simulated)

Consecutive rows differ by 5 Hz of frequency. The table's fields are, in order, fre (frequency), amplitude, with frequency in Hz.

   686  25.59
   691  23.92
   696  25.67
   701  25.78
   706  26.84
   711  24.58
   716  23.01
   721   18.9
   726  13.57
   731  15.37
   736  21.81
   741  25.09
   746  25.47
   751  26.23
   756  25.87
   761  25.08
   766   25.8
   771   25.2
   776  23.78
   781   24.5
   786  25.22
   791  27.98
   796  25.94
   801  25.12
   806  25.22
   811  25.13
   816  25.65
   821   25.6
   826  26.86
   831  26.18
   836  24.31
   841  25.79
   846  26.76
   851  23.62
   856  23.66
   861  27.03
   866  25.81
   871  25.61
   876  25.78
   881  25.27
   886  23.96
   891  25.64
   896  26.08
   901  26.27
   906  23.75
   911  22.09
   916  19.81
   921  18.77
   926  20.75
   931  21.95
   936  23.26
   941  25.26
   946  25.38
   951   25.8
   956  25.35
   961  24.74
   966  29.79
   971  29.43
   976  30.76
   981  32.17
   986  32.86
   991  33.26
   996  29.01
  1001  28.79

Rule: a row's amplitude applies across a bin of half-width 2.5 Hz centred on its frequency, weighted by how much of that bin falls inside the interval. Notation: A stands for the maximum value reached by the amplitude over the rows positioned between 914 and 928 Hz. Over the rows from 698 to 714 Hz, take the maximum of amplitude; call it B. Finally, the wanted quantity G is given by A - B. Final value -6.1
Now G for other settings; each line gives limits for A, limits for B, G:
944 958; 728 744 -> 0.7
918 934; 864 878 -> -3.9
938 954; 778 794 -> -2.2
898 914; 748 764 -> 0.0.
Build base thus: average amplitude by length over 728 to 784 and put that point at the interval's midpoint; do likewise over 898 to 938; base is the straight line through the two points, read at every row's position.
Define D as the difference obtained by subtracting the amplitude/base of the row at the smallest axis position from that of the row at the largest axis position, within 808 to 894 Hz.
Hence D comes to 0.066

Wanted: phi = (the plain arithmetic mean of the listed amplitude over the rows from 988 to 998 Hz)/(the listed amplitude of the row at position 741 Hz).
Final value 1.24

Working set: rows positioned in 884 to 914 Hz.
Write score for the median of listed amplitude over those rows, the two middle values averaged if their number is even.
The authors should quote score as 24.8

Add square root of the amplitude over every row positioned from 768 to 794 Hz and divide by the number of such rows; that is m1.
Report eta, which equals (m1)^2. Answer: 25.3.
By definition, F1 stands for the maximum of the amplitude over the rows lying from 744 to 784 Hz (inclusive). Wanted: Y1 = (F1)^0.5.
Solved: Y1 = 5.12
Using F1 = 26.23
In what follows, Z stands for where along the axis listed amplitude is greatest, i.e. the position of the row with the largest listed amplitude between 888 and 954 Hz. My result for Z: 901 Hz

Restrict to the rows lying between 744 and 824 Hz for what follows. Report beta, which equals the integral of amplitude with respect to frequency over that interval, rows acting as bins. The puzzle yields 2040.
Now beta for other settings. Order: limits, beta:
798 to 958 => 3938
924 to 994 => 1908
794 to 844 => 1279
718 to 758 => 860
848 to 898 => 1263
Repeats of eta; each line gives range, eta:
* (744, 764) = 25.7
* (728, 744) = 20.5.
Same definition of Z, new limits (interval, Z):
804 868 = 861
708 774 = 751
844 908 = 861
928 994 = 991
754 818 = 791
